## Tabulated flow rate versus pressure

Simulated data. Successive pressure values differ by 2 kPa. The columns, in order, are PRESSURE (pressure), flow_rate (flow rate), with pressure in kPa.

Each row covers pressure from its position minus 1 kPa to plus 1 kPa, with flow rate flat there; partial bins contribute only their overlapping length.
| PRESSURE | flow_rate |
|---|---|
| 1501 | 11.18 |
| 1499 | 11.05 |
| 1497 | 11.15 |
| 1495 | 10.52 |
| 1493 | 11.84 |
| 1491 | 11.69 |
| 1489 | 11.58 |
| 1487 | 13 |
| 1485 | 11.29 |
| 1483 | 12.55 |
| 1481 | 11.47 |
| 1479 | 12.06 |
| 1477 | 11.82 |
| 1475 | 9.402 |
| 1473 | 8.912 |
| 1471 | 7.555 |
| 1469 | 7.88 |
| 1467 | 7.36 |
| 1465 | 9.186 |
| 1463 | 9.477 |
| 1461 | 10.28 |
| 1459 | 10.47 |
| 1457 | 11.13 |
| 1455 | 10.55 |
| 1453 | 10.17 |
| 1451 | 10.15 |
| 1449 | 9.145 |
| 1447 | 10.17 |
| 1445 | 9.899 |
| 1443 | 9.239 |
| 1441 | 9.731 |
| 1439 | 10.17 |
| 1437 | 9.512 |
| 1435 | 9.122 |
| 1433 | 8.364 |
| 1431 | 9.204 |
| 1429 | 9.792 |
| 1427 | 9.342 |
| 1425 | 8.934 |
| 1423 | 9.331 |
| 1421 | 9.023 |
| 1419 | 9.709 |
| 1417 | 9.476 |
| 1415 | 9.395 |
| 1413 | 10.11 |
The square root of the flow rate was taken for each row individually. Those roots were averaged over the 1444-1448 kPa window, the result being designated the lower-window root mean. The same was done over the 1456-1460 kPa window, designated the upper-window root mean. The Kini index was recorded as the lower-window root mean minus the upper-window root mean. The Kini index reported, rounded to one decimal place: -0.1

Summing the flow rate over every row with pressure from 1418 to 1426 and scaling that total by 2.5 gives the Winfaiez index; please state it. 92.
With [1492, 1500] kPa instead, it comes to 111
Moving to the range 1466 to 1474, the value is 79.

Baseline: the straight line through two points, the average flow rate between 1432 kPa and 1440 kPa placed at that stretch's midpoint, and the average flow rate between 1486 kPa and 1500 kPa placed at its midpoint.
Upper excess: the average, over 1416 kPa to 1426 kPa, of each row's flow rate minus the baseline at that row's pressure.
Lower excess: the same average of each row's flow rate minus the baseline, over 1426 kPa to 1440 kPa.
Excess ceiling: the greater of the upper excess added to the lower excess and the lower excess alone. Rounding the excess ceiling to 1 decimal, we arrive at 0.8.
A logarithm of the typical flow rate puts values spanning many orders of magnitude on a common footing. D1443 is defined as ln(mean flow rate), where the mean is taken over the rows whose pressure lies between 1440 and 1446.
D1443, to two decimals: 2.26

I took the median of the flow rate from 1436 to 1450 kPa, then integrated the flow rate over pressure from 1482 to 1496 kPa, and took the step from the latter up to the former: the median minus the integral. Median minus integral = -155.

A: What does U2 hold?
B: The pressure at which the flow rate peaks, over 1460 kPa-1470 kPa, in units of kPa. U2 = 1461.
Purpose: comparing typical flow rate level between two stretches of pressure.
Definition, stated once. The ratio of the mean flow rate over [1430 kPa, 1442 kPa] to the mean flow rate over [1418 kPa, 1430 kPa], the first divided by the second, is 1.0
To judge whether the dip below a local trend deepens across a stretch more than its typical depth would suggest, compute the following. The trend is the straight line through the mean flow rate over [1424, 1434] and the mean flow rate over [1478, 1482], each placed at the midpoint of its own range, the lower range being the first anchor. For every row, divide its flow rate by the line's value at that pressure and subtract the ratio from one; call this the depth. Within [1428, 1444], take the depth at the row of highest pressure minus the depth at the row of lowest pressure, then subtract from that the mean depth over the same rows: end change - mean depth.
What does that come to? 0.13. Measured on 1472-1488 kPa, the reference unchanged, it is -0.33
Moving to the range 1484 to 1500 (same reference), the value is 0.00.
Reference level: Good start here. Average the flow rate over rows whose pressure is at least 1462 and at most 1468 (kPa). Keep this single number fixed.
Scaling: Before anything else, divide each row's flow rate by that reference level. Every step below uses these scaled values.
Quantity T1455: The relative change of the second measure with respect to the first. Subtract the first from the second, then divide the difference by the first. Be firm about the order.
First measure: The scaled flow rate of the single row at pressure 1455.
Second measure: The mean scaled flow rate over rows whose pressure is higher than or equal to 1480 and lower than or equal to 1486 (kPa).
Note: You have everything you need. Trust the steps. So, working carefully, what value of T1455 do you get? 0.12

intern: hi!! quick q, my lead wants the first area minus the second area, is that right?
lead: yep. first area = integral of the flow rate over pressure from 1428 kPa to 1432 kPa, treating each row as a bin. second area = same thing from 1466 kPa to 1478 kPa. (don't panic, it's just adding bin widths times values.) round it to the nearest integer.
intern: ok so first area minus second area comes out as -68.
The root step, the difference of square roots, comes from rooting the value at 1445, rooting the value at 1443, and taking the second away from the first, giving 0.11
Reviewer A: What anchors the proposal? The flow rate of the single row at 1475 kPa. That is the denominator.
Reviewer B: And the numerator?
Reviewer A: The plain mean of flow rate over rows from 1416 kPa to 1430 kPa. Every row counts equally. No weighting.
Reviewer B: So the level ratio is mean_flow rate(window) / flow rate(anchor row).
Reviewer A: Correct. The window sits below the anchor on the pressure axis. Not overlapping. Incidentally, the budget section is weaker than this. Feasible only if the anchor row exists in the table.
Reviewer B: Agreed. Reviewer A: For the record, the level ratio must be 1.00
